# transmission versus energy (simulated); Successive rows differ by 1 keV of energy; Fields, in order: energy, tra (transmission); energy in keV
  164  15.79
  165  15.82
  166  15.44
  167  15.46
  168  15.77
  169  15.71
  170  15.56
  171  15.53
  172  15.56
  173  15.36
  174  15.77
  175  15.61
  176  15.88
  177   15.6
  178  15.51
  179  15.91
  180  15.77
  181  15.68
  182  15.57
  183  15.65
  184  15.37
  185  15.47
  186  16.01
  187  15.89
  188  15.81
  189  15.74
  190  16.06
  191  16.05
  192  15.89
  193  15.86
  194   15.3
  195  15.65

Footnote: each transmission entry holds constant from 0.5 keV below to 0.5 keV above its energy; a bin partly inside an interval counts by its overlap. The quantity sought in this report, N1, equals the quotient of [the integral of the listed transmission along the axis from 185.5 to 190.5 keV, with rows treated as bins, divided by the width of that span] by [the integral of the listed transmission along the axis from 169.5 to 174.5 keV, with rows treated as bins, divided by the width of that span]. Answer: 1.02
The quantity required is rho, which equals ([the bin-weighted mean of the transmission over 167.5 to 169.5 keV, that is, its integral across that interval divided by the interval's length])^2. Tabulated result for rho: 248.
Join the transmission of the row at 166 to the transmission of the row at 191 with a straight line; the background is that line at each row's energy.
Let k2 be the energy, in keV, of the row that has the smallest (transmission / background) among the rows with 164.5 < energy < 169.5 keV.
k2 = 167 keV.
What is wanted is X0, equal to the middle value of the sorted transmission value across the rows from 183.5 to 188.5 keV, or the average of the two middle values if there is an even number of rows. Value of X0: 15.8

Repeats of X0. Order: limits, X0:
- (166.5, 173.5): 15.6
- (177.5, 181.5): 15.7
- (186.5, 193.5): 15.9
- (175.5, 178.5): 15.6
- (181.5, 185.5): 15.5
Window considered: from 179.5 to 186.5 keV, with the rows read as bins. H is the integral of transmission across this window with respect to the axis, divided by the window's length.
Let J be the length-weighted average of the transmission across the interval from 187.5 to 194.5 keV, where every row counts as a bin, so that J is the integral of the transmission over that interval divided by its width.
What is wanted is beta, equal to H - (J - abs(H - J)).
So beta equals 0.00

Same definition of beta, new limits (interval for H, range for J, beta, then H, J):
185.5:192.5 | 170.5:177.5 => 0.61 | 15.92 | 15.6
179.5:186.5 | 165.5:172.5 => 0.14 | 15.65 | 15.6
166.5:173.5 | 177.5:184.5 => 0.00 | 15.56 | 15.6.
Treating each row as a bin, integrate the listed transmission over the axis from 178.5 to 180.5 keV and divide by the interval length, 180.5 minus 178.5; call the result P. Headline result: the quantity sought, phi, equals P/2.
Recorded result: 7.92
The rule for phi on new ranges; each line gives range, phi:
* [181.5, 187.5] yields 7.83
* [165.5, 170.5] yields 7.79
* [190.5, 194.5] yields 7.89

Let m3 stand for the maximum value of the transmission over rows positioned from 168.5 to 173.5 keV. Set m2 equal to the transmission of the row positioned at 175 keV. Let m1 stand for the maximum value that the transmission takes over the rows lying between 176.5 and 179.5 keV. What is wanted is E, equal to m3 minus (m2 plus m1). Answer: -15.8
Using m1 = 15.91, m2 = 15.61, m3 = 15.71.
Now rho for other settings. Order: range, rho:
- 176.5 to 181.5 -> 246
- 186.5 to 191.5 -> 253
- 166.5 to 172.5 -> 243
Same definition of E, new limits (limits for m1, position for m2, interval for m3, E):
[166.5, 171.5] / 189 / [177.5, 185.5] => -15.6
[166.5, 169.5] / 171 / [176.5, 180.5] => -15.4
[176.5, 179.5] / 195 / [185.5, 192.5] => -15.5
